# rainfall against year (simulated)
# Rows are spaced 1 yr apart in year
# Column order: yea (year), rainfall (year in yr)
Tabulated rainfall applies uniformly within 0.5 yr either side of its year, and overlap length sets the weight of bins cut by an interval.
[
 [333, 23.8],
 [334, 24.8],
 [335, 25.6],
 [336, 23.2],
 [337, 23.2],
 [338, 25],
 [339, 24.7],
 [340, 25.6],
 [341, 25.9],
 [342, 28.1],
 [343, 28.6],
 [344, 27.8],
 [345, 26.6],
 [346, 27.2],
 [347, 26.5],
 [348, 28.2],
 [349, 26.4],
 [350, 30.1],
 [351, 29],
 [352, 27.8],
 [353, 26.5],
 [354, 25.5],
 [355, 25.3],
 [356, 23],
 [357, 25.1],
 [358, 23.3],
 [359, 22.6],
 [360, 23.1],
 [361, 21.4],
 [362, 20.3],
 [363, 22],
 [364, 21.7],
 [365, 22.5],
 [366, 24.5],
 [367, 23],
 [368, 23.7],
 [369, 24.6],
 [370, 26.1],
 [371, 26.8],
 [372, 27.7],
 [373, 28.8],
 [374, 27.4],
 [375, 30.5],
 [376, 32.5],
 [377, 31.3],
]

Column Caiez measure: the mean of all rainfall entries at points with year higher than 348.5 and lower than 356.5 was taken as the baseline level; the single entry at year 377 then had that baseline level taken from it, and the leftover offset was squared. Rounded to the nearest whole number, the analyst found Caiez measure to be 21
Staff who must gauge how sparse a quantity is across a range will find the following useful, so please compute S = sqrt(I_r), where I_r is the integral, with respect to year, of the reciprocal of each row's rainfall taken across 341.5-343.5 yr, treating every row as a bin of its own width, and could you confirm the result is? 0.266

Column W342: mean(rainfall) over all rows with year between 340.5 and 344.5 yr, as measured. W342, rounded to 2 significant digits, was 28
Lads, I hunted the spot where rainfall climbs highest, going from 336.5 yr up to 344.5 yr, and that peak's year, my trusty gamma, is 343 yr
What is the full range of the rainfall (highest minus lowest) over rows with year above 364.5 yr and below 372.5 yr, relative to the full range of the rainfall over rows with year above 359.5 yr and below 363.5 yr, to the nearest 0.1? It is 1.9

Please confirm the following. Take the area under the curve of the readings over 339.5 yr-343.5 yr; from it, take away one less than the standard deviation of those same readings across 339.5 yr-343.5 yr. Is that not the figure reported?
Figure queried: 108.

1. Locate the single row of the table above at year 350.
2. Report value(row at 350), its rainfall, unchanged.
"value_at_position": 30.1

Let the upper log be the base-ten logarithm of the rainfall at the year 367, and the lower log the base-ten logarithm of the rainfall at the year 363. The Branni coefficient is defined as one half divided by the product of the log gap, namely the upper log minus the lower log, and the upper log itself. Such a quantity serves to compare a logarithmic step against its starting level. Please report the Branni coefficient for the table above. 19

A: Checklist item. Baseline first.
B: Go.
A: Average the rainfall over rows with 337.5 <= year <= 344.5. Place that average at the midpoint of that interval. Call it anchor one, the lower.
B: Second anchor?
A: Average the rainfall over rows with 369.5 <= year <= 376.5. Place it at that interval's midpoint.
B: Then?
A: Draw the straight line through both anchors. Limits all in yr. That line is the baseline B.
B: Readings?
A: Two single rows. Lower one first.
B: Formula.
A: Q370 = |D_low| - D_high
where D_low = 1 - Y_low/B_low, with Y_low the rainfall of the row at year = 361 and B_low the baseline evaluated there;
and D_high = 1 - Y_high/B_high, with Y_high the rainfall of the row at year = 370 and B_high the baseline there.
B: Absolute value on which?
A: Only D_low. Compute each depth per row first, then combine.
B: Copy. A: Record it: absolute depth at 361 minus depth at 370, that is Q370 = 0.15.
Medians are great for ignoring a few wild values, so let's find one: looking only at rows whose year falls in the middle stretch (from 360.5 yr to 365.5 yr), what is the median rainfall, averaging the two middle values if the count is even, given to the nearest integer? 22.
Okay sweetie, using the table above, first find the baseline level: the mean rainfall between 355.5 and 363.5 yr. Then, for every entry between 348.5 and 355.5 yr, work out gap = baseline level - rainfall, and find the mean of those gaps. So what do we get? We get -4.6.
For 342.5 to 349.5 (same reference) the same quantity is -4.7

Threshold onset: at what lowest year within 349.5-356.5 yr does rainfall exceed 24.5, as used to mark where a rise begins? 350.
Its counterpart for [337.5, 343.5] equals 338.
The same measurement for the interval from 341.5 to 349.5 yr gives 342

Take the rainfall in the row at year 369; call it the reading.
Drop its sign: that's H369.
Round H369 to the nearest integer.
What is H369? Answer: 25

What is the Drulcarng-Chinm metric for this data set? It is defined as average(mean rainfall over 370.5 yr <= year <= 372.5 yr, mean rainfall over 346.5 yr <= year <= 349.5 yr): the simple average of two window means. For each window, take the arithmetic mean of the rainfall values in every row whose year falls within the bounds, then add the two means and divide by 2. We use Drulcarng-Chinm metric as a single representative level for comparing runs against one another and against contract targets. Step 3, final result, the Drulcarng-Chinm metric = 27.1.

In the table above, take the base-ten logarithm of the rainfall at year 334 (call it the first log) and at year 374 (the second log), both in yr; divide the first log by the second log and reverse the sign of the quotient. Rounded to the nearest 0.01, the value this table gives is -0.97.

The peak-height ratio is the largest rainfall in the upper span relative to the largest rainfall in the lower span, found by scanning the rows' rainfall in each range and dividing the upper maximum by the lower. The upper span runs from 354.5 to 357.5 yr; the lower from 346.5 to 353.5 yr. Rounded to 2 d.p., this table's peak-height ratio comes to 0.84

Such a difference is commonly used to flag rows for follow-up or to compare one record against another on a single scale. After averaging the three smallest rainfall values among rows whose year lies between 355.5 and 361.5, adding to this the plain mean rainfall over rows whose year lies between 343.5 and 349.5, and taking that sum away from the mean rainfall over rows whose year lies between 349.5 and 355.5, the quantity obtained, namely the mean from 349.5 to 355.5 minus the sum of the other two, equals -22.1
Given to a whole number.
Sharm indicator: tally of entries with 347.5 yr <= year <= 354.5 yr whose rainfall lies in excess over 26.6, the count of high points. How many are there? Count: 4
